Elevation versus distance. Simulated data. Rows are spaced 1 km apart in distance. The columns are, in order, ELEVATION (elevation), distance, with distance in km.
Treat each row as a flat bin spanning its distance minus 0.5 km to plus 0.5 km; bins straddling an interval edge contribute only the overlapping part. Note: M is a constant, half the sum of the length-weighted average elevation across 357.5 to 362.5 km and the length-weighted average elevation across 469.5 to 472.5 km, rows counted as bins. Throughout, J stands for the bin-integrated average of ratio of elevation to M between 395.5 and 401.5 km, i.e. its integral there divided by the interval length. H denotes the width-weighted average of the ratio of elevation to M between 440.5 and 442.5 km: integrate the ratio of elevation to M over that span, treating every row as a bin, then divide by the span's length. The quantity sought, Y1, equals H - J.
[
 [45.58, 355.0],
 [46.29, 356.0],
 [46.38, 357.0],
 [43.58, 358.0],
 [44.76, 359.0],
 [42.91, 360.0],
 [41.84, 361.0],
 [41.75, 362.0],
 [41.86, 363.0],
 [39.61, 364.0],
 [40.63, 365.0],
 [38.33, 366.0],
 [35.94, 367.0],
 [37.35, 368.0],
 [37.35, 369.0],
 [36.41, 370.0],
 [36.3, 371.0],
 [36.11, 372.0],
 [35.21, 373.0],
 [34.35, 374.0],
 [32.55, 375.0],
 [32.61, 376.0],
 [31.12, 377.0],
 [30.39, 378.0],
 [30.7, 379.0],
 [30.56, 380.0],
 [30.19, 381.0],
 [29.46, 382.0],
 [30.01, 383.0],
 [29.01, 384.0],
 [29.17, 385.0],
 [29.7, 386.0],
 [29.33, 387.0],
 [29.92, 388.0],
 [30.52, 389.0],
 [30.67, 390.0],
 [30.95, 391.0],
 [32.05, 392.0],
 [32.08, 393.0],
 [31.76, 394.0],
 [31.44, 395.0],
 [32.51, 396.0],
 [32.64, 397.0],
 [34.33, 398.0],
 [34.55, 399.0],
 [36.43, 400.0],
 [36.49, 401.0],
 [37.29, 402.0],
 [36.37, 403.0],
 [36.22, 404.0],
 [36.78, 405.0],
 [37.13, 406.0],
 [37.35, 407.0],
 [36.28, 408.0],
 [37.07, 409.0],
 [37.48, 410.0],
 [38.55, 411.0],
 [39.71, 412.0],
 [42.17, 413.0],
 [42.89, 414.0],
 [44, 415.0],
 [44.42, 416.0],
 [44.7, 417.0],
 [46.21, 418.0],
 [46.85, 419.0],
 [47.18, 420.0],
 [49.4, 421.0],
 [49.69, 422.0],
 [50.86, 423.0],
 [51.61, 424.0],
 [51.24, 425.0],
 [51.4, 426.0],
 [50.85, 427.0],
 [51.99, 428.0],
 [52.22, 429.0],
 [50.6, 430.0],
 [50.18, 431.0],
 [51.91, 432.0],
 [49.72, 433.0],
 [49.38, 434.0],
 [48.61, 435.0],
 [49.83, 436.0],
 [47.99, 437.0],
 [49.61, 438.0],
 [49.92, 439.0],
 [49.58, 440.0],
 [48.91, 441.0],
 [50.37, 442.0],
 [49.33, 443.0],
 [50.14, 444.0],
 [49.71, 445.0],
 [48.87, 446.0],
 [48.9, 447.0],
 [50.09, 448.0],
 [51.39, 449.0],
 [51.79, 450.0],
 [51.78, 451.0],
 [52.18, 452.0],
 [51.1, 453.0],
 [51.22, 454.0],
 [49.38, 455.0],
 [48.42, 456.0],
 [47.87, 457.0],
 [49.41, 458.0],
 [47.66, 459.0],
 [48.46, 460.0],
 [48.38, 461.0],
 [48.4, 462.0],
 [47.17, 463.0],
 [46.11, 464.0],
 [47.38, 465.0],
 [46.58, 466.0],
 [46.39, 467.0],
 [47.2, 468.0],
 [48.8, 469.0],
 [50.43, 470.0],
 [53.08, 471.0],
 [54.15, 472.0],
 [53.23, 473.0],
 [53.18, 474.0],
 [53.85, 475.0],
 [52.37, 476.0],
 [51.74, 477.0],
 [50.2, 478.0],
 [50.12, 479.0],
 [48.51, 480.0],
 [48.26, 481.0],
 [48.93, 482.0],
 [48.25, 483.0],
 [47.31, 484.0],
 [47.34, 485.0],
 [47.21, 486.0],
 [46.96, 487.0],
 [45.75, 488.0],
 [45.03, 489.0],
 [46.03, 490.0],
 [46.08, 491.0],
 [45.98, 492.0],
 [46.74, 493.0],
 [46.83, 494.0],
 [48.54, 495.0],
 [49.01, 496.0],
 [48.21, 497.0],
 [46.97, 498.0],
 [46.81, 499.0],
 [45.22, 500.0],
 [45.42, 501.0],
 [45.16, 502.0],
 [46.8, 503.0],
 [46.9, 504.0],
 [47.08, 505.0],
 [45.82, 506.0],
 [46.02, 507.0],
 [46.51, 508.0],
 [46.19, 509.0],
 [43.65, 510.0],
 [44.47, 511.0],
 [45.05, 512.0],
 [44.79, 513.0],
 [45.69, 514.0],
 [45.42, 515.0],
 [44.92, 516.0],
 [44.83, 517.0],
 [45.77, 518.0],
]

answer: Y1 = 0.32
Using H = 1.04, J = 0.72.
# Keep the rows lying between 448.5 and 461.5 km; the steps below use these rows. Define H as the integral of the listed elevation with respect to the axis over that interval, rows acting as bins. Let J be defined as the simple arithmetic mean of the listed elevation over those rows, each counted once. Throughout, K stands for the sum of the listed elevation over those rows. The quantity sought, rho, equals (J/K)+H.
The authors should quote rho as 649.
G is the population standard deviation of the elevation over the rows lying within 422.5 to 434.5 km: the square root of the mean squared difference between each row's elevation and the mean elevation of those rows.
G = 0.9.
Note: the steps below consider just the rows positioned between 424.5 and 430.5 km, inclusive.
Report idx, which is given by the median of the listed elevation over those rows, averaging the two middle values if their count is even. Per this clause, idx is 51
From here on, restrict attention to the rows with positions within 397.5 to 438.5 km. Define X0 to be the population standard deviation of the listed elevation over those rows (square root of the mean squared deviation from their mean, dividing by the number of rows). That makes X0 6.2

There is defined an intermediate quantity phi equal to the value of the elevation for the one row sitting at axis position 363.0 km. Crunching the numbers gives 41.86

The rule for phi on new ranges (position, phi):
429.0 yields 52.22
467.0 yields 46.39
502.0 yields 45.16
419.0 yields 46.85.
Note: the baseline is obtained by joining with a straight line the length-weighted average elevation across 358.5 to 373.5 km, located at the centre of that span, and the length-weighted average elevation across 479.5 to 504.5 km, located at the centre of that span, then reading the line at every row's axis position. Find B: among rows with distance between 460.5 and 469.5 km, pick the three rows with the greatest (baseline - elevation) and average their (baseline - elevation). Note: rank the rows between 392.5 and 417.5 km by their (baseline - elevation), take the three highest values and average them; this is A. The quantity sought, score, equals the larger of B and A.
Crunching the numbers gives 9.1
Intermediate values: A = 9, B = -1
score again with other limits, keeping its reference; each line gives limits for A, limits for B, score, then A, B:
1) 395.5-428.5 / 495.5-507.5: 7.9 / 8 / 2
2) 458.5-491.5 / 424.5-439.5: 1.2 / 1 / -5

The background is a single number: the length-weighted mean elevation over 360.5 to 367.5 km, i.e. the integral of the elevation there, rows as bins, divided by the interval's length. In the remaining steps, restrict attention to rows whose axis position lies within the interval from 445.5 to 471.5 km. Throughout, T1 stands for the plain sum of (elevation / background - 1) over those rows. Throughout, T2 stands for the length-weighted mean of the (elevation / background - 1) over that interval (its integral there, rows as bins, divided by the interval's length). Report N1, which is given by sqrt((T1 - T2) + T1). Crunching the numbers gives 3.4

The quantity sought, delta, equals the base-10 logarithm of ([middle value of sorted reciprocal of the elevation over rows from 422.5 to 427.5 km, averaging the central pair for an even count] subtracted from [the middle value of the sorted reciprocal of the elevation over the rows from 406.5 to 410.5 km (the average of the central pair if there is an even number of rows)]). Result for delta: -2.1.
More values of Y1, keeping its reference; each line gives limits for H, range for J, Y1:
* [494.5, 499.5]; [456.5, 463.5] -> -0.01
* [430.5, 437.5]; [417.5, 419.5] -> 0.07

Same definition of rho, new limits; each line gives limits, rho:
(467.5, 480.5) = 667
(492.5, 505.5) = 610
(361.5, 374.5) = 491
